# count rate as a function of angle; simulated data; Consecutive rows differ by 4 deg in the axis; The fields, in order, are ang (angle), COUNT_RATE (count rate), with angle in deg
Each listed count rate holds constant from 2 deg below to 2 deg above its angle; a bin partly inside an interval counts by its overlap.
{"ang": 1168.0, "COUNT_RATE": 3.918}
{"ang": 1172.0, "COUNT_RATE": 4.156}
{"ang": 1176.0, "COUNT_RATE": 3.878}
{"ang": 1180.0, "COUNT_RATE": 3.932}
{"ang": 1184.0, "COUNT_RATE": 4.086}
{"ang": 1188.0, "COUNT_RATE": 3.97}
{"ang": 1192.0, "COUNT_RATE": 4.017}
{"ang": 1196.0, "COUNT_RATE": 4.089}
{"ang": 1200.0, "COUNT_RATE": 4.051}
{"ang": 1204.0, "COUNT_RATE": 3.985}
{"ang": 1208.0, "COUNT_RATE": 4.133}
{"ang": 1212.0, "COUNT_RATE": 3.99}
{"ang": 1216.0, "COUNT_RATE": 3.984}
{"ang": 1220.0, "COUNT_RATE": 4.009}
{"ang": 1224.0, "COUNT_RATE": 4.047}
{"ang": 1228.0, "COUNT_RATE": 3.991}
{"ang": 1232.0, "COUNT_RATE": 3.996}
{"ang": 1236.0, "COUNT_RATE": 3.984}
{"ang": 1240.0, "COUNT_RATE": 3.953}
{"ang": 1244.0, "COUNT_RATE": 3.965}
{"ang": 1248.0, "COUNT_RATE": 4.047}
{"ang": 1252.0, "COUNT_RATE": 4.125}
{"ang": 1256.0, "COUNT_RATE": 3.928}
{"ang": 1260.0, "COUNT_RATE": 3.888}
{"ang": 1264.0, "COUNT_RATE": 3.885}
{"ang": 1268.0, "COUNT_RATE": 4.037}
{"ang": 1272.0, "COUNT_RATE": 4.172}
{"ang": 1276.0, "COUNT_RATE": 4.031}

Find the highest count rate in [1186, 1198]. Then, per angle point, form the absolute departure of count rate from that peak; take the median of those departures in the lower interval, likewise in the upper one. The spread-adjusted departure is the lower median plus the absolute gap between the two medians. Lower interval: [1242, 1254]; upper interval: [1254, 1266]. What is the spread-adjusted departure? 0.20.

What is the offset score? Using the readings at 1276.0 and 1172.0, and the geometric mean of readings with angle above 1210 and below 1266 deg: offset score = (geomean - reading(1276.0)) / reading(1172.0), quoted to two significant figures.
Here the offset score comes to -0.011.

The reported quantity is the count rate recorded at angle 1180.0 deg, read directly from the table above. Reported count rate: 3.932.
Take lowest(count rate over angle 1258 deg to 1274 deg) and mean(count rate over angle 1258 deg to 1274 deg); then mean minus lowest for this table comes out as 0.11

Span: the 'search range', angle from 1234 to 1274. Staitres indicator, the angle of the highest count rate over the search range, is 1272.0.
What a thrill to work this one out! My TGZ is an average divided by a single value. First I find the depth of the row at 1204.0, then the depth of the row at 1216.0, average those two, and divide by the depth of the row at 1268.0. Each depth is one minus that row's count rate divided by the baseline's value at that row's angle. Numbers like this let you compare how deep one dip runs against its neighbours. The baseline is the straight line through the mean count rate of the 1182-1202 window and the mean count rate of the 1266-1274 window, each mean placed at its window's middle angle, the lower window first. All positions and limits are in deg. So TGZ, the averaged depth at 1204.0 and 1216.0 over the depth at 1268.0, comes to 1.11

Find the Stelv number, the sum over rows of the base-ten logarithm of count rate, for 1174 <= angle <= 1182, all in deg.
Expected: 1.18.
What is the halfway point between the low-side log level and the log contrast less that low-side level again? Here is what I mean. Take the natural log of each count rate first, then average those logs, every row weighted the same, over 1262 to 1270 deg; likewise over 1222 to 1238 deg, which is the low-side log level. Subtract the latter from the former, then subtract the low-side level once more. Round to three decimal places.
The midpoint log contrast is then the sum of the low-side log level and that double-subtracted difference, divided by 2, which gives -0.006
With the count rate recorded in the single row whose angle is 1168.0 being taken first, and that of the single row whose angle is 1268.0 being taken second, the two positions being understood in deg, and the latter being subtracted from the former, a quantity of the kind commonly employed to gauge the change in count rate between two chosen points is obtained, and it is -0.12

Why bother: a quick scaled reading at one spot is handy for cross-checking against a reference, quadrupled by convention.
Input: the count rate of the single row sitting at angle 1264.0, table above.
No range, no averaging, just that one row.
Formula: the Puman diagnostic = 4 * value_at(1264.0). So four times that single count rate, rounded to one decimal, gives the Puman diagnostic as 15.5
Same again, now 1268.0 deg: 16.1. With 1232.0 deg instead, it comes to 16.0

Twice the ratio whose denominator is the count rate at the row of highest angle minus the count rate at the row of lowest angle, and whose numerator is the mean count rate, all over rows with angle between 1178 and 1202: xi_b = 68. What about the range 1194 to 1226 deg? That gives -192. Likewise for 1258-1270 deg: 53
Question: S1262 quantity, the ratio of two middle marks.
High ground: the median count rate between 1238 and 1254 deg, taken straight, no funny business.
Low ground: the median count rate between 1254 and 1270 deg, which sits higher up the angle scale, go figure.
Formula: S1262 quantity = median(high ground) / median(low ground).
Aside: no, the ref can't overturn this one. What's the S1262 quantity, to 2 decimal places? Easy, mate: 1.03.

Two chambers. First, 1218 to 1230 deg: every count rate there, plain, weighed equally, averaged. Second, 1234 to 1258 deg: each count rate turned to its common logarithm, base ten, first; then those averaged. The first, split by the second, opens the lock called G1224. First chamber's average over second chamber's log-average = 6.670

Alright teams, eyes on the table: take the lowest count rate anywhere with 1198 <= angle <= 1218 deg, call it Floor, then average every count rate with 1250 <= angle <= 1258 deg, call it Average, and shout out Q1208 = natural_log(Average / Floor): 0.011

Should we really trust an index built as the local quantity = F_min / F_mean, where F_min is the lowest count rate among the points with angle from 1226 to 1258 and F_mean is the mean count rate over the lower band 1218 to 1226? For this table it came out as 0.9752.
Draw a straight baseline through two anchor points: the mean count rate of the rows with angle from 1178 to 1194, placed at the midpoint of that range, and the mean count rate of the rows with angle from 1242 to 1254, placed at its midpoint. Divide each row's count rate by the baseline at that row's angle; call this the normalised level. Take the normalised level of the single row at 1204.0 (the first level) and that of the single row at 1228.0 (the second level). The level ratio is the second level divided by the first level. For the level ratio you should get 0.997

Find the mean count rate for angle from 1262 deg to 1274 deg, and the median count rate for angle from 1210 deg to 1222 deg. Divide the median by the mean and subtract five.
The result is -4.01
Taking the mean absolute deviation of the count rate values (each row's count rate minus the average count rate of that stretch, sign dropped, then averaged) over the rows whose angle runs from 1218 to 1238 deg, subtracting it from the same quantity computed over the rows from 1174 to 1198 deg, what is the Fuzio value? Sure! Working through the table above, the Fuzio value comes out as 0.051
